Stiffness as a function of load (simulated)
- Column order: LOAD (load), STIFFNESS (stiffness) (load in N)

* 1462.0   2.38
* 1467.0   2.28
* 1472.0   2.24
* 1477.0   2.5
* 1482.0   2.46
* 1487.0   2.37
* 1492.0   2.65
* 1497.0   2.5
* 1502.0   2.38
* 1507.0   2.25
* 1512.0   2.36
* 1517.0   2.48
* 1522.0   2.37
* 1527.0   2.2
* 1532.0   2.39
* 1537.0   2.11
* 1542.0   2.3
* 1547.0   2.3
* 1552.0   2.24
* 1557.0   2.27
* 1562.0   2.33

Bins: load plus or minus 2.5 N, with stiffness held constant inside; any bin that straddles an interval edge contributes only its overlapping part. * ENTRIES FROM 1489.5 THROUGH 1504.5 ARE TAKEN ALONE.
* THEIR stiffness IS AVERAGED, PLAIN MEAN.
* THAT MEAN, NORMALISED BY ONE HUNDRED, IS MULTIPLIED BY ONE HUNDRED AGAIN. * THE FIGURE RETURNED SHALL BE 2.51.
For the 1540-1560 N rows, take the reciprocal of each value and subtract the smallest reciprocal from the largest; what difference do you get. 0.012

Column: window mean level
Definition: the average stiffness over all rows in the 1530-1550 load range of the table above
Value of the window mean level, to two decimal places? 2.27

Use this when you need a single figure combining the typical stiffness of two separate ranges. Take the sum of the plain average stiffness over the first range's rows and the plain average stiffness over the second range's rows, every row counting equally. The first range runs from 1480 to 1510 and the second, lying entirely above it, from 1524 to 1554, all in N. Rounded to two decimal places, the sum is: 4.69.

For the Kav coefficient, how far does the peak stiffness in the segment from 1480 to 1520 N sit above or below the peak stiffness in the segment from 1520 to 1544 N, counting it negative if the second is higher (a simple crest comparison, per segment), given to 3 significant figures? 0.260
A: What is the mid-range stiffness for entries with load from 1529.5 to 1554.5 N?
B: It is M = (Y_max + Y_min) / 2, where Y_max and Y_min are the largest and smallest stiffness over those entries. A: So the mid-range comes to 2.25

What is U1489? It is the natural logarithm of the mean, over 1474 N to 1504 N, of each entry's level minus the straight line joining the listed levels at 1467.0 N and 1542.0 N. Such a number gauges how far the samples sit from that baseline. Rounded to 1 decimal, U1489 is -1.7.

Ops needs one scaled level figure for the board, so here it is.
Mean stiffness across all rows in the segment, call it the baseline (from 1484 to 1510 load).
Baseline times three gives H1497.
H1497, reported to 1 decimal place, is 7.3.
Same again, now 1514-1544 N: 6.9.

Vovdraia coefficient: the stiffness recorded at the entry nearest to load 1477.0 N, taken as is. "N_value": 2.5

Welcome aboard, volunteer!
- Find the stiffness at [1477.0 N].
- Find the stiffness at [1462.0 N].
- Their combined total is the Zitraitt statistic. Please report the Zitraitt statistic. 4.88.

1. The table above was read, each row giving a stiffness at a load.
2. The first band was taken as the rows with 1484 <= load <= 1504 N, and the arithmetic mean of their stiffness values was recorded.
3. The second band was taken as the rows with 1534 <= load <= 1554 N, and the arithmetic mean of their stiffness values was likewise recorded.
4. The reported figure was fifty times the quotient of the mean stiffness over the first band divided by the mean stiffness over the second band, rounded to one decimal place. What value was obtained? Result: 55.3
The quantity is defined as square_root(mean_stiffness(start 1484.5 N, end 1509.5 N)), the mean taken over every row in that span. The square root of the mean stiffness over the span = 1.56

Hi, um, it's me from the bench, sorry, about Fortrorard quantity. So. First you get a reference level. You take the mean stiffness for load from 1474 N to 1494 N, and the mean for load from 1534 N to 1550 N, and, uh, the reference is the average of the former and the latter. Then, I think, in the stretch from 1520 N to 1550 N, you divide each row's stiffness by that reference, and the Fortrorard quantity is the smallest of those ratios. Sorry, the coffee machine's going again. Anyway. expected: 0.89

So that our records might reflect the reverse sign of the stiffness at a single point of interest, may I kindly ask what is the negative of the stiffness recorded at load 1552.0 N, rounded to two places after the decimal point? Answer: -2.24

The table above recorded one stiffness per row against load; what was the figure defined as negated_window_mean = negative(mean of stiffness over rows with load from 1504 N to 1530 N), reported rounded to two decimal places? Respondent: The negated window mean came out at -2.33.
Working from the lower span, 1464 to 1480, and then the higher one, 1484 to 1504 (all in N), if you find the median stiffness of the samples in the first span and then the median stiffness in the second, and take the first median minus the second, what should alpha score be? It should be -0.16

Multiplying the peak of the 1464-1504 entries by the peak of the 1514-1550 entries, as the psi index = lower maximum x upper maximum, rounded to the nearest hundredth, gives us 6.57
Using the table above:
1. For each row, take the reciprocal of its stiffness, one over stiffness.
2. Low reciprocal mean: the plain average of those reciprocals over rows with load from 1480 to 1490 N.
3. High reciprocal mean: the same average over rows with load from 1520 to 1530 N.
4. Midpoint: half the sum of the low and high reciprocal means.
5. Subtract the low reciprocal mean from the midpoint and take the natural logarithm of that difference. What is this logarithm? -4.4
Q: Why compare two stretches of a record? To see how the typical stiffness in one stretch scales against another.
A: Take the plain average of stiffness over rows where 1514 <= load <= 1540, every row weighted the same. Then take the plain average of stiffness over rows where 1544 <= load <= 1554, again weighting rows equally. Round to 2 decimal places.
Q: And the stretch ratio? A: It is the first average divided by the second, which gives 1.02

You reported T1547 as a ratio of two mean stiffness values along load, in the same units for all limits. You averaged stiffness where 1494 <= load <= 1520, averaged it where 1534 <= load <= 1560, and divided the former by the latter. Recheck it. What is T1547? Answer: 1.07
